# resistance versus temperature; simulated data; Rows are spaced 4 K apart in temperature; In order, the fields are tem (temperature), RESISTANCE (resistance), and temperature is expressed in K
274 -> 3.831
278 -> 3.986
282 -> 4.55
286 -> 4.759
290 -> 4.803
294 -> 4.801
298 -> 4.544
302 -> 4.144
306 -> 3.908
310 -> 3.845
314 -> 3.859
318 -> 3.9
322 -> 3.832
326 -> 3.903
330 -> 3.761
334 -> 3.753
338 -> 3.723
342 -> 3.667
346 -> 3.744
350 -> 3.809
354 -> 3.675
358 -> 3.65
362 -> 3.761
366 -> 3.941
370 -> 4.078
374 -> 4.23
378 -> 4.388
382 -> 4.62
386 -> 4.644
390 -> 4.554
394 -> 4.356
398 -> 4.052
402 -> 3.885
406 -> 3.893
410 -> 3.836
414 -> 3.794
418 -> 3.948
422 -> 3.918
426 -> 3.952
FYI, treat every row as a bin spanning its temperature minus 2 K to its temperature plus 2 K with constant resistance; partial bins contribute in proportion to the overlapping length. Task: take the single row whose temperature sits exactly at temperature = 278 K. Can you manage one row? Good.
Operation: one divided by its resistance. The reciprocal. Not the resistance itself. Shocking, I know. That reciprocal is 0.25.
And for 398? 0.25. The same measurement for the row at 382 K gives 0.22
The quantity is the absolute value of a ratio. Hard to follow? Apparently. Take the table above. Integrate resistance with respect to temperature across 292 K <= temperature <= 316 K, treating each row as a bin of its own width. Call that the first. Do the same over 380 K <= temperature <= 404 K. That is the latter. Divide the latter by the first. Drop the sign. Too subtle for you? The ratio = 1.04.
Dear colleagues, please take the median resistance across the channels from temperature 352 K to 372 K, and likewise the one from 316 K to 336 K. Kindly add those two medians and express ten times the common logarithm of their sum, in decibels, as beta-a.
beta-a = 8.80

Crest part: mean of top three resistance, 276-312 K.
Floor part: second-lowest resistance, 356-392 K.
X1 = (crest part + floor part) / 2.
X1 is 4.3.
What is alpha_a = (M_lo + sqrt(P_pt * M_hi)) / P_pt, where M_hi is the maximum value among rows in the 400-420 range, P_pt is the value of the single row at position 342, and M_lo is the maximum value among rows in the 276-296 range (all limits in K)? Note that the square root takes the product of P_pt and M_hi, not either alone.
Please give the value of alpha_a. 2.35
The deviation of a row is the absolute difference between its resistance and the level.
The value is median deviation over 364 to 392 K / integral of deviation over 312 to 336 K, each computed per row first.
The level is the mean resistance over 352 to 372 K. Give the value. 0.42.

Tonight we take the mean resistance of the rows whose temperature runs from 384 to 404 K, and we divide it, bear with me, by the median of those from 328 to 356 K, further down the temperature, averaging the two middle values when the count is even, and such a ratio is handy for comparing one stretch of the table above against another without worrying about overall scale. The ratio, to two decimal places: 1.15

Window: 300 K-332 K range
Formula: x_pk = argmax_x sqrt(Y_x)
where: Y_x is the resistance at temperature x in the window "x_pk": 302 K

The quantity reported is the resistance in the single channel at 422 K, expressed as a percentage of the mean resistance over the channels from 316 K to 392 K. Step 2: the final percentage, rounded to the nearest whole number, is 98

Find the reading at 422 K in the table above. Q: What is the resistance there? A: 3.918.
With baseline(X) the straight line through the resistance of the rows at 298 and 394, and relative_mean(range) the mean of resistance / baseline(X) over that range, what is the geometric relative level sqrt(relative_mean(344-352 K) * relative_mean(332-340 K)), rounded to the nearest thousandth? 0.843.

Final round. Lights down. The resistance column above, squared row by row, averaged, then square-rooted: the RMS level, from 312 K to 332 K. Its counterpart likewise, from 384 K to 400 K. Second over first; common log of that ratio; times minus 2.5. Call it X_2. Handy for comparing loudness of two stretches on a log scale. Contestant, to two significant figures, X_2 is -0.15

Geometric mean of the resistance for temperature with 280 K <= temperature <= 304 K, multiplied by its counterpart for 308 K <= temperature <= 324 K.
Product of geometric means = 17.7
